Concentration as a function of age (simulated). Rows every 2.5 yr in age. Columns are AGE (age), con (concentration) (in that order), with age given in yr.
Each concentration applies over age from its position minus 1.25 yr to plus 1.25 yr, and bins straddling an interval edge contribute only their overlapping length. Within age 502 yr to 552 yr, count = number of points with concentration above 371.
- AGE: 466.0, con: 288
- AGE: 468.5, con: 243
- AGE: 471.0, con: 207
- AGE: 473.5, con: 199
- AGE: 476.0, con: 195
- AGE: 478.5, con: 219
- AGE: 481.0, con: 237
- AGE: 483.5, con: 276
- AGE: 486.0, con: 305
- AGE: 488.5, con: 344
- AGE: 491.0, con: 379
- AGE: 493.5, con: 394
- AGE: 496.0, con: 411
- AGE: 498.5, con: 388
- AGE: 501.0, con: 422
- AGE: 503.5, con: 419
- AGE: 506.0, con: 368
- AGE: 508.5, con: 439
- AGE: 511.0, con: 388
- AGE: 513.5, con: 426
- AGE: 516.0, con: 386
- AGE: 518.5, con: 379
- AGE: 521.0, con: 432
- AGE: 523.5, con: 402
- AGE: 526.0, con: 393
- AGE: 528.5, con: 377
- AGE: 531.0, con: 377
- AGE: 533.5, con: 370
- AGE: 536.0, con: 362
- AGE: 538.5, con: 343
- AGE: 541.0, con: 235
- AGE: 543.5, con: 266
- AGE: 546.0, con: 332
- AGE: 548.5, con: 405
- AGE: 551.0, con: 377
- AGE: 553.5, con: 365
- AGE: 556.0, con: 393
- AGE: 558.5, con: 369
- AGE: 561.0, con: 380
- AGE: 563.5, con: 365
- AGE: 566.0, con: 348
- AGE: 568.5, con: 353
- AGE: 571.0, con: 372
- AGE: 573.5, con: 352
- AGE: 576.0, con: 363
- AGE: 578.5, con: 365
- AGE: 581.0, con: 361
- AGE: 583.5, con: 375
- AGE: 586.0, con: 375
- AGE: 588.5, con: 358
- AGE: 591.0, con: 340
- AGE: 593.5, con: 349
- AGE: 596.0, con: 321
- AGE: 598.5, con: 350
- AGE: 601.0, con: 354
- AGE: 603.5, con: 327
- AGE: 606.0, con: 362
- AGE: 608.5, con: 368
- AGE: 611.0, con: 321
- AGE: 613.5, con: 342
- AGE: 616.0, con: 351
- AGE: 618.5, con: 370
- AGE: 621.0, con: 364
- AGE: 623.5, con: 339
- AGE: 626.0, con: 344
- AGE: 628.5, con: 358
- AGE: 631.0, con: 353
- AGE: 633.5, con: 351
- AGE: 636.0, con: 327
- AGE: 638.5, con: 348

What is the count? 13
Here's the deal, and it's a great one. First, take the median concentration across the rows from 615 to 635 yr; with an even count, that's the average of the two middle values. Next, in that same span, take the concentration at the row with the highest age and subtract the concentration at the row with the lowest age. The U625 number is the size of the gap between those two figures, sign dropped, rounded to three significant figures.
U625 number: 352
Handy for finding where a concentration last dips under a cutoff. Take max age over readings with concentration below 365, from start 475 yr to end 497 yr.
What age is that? 488.5 yr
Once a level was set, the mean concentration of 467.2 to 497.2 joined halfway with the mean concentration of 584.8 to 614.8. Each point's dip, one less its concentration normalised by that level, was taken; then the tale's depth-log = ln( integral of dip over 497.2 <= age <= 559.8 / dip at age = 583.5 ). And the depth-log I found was 4.16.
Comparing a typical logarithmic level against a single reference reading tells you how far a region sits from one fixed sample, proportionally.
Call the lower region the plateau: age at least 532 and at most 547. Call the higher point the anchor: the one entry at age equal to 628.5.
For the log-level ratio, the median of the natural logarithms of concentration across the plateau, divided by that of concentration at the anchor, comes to 0.99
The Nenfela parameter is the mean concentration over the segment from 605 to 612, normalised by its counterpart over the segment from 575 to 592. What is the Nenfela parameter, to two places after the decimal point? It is 0.97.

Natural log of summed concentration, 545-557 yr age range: 7.53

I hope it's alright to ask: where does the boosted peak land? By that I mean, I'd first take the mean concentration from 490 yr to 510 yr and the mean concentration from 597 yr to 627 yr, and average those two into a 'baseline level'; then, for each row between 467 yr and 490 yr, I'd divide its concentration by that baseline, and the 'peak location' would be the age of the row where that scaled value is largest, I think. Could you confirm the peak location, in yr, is 488.5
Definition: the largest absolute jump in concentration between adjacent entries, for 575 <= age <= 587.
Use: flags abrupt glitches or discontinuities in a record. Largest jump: 14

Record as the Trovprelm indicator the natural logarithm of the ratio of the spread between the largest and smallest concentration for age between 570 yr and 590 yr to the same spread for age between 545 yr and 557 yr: -1.2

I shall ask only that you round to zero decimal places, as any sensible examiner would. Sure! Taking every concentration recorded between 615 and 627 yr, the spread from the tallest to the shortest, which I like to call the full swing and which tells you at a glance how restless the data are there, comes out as 31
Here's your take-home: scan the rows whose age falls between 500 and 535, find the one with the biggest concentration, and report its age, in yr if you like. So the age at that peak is 508.5 yr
